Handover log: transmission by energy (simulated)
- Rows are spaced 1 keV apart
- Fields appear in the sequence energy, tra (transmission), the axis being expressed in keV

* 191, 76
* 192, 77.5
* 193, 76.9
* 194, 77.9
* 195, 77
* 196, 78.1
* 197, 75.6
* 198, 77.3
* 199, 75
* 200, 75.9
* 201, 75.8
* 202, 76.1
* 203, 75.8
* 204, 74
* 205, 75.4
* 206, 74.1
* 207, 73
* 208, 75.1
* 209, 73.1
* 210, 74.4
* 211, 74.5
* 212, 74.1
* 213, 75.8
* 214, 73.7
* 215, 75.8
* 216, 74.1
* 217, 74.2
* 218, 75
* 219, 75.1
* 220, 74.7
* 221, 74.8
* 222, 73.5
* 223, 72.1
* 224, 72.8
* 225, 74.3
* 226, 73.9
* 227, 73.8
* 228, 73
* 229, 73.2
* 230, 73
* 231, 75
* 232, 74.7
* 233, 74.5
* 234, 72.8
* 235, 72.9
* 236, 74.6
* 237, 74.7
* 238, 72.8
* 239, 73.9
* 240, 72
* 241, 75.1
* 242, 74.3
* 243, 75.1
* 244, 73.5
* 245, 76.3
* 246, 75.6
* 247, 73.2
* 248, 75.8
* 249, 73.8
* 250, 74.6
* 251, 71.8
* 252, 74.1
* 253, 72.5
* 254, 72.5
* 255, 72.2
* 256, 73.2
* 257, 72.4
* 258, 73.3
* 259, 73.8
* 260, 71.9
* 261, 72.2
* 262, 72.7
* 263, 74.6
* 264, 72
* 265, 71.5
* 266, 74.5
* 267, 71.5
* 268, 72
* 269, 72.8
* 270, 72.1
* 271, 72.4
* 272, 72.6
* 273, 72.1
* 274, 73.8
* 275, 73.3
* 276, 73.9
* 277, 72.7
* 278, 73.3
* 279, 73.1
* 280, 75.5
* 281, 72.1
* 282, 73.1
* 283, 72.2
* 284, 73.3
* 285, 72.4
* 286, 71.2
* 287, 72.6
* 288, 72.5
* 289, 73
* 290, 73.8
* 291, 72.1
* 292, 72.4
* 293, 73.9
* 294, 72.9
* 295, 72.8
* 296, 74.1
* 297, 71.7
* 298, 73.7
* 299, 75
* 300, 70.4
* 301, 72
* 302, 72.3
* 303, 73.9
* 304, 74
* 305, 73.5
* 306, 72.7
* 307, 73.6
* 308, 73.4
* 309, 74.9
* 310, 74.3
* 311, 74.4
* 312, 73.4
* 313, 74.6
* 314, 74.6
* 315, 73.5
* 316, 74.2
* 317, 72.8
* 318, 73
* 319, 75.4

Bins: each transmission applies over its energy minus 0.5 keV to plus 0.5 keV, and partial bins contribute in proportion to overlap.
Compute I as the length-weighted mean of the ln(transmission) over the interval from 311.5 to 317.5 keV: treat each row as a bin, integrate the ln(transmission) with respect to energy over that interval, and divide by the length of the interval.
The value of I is 4.30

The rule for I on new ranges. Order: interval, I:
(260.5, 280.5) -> 4.29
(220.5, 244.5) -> 4.30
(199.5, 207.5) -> 4.32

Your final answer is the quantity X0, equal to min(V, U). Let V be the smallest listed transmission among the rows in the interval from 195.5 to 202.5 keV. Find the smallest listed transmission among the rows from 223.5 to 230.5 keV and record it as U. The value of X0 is 72.80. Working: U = 72.8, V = 75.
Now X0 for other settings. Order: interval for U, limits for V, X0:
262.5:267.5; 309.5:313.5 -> 71.50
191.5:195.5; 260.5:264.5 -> 72.00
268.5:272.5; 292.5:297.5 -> 71.70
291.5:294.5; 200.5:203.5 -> 72.40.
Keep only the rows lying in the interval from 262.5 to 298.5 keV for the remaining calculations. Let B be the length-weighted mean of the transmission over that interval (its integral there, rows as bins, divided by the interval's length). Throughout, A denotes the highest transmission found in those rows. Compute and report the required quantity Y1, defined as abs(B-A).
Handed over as 2.6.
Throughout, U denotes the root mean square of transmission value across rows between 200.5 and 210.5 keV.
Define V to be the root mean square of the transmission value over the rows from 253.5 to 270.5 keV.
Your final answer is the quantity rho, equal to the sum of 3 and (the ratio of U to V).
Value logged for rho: 4.03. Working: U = 74.7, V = 72.7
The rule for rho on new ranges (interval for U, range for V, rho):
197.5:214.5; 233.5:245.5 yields 4.01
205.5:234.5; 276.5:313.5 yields 4.01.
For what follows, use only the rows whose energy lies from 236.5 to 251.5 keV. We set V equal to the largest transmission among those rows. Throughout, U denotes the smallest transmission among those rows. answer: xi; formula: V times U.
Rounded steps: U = 71.8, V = 76.3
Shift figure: 5478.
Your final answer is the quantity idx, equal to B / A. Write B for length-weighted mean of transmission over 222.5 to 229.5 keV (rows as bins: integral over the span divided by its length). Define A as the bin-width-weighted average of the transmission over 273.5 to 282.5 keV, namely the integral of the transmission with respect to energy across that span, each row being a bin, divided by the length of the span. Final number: 1.00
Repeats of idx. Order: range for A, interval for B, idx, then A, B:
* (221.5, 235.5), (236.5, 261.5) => 1.00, 73.5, 73.6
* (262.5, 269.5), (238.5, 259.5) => 1.01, 72.7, 73.8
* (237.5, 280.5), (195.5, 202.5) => 1.04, 73.3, 76.3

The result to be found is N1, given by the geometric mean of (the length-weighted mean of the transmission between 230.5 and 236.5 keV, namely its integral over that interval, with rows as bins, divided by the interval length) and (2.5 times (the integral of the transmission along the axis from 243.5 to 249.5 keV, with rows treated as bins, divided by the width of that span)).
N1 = 118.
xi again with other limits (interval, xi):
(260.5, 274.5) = 5334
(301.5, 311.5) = 5415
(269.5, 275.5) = 5321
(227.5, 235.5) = 5460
